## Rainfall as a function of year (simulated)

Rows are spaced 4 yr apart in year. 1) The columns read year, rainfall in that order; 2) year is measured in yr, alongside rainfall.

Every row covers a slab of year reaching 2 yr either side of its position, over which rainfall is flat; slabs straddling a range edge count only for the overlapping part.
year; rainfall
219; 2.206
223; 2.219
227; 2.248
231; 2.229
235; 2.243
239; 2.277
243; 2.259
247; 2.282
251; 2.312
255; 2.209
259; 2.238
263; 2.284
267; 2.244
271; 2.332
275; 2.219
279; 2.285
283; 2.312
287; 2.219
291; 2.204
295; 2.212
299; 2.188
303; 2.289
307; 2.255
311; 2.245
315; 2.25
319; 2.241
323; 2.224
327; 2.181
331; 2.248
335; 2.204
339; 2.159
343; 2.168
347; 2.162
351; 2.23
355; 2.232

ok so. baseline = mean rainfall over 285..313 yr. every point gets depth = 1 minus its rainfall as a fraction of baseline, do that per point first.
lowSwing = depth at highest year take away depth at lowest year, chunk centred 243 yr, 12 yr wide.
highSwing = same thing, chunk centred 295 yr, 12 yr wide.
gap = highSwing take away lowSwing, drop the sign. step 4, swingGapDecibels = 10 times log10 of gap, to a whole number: -20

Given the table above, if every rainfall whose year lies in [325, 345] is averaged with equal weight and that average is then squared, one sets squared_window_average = 4.80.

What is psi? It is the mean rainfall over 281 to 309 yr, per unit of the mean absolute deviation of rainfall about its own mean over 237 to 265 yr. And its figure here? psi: 86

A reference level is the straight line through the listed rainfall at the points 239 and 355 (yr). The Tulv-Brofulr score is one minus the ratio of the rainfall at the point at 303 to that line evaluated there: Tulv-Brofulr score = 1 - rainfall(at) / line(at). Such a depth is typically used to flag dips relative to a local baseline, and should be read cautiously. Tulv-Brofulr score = -0.016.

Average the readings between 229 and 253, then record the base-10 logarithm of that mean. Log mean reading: 0.355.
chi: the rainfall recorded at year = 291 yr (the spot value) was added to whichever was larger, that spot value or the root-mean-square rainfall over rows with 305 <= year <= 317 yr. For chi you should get 4.45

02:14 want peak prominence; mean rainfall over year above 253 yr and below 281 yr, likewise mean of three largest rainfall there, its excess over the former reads 0.042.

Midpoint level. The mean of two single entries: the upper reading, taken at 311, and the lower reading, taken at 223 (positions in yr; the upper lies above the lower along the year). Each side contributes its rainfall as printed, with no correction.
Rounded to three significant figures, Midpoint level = 2.23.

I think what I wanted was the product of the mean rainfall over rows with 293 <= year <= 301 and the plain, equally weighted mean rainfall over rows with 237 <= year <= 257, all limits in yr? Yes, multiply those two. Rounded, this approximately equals 4.99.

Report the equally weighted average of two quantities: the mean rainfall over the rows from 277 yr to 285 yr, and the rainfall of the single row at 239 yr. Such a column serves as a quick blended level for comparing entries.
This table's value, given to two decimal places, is 2.29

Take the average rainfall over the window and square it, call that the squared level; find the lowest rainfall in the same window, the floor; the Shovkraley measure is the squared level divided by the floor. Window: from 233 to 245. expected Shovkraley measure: 2.28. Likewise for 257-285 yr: 2.33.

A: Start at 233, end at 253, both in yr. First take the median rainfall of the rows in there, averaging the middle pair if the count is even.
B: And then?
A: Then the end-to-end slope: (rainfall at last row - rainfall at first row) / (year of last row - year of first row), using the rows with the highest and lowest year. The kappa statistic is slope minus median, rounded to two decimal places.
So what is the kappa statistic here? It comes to -2.27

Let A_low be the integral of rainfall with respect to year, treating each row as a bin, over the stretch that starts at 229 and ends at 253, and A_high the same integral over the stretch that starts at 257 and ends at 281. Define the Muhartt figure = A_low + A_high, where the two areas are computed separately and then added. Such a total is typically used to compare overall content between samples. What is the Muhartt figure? 109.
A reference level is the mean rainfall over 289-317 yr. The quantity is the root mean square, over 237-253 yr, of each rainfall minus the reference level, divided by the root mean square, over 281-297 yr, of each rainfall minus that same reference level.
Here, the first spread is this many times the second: 1.2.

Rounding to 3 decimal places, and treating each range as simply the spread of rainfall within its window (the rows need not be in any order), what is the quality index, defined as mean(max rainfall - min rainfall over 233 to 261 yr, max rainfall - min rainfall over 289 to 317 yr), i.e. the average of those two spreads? 0.102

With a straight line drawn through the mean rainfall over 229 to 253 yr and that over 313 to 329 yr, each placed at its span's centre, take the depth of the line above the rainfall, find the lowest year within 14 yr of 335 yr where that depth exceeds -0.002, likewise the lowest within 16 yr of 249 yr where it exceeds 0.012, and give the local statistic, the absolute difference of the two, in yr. 88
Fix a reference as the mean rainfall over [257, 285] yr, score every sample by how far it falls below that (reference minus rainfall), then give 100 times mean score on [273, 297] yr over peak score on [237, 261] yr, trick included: 49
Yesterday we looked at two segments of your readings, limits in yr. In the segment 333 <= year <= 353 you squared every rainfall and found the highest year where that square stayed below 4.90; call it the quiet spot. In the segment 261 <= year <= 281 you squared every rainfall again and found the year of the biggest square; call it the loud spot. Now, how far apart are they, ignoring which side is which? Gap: 76 yr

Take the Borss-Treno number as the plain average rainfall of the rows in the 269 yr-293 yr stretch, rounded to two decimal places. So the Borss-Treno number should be 2.26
